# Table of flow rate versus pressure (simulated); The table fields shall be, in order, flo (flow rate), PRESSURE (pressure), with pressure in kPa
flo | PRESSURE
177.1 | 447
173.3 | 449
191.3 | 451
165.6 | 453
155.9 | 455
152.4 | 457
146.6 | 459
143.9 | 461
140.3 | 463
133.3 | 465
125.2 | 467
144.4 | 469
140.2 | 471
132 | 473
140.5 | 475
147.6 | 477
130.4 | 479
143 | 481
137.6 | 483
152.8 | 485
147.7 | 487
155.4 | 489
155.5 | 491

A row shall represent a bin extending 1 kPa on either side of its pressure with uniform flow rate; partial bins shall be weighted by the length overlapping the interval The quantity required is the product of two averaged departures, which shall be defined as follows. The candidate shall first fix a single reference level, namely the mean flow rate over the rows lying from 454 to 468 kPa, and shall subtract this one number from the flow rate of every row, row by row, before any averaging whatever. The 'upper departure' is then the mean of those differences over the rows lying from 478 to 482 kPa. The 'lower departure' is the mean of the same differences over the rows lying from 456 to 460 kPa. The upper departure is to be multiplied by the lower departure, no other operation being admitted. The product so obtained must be -41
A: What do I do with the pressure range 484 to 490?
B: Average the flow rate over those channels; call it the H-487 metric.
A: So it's 152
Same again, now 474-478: 144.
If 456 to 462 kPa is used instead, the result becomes 148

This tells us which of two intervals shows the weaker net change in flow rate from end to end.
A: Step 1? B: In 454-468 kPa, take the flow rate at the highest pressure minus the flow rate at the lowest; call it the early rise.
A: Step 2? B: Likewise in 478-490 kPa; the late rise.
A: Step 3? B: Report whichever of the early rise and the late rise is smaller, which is -31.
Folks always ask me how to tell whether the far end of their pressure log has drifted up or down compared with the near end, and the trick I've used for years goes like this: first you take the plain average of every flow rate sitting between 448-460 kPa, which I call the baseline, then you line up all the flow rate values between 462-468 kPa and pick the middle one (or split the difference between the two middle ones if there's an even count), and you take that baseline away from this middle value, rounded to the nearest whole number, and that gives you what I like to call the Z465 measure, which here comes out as -31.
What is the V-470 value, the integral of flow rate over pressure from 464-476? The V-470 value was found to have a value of 1631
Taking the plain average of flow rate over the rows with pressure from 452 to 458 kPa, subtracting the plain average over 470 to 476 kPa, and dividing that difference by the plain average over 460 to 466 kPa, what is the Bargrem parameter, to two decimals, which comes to 0.15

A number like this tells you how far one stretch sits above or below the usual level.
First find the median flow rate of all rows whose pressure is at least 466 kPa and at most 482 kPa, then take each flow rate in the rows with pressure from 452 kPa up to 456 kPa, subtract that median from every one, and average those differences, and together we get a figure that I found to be 20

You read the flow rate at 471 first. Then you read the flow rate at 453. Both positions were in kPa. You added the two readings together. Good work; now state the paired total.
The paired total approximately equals 306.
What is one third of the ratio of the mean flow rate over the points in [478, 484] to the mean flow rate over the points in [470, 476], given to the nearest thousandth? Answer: 0.332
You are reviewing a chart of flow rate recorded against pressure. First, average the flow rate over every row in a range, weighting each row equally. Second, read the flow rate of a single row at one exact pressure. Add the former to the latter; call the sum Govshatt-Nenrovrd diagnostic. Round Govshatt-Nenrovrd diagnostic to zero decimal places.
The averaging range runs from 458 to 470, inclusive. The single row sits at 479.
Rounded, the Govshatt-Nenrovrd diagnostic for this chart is 269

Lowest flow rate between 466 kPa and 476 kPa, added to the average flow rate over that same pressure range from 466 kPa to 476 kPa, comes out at 262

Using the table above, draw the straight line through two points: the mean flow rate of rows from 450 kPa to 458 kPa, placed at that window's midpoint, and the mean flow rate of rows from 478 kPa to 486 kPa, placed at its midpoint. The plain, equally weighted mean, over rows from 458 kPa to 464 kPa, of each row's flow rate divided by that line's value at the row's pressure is 0.898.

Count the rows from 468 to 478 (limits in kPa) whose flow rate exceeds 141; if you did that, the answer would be 2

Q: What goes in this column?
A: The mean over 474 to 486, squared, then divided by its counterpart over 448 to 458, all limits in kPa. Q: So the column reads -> 120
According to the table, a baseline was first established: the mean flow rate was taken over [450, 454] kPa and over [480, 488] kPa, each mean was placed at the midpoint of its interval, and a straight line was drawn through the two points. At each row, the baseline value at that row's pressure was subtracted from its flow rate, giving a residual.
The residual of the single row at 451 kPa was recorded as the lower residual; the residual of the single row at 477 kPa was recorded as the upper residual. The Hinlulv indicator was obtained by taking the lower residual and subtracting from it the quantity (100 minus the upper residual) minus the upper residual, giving -98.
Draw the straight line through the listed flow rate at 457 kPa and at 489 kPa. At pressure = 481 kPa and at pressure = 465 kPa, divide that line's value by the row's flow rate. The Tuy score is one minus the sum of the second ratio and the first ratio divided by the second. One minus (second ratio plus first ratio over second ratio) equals -1.09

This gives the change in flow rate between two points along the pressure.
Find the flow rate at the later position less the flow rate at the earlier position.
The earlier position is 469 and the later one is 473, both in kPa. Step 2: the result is -12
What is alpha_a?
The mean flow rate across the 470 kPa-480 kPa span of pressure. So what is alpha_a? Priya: 138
